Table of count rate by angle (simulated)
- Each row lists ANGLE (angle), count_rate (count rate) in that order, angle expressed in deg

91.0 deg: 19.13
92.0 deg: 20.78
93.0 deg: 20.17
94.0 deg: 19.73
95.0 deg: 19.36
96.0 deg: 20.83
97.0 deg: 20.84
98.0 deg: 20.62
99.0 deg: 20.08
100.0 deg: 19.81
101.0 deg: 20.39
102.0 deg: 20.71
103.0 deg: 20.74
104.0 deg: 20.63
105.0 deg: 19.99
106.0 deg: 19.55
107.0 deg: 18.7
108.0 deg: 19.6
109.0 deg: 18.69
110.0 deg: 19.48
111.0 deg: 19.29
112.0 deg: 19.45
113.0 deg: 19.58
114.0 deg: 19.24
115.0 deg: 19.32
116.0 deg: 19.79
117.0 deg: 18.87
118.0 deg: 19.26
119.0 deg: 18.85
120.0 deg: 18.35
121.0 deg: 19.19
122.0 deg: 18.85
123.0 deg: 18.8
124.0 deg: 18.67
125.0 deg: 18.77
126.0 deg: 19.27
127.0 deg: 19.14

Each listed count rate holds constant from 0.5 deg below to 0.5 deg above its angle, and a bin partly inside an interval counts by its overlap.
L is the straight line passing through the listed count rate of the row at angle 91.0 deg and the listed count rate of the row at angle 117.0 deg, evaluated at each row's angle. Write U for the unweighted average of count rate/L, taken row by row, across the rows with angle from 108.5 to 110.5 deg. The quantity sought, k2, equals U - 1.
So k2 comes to 0.01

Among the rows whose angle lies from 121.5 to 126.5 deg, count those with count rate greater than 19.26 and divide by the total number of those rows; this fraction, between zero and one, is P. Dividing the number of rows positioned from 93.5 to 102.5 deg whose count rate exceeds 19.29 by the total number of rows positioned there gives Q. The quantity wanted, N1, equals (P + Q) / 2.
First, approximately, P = 0.20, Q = 1.0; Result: 0.6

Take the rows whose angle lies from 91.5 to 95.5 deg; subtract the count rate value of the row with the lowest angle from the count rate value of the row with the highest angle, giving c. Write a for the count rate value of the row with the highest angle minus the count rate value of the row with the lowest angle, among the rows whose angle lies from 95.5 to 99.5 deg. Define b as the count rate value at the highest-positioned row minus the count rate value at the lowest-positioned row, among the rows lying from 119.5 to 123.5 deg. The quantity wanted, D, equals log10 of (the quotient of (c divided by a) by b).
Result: 0.62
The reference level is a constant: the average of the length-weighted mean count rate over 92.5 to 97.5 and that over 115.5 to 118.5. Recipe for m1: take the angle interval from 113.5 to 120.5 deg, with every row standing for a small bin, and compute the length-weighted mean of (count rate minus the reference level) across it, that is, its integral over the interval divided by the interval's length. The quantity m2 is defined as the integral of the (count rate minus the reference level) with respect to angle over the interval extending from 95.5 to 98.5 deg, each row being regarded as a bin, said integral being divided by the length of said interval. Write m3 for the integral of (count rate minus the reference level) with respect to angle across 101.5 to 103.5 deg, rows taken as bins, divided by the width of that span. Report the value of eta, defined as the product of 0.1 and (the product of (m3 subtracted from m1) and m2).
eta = -0.17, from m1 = -0.65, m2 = 1.0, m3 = 1.0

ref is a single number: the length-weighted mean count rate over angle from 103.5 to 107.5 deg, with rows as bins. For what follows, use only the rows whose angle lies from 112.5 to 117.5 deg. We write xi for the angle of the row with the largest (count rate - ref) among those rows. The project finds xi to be 116.0 deg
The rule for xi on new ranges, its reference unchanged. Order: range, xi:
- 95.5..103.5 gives 97.0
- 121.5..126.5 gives 126.0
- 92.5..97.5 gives 97.0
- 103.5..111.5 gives 104.0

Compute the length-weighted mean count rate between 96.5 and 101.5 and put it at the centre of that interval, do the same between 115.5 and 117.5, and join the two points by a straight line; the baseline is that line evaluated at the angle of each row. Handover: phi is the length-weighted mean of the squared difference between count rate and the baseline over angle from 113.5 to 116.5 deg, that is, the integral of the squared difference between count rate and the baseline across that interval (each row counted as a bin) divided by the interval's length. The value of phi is 0.08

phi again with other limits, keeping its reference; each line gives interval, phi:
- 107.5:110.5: 0.42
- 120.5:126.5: 0.06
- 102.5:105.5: 0.24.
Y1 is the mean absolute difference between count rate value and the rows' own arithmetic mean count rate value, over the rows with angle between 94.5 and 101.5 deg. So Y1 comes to 0.45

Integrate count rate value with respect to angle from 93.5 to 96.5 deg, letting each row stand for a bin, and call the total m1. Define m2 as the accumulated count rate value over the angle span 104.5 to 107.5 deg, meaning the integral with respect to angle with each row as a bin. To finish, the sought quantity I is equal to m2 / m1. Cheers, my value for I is 0.97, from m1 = 59.9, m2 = 58.2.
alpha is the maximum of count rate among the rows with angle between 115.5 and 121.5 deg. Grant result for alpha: 19.79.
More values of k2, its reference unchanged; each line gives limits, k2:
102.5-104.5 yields 0.09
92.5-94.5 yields 0.04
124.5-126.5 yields 0.01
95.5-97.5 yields 0.09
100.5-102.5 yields 0.08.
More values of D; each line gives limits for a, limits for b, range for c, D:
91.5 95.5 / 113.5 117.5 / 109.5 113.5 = -0.72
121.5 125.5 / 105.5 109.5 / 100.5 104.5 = 0.54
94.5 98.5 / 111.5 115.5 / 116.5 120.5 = 0.50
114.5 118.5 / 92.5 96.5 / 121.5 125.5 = 0.31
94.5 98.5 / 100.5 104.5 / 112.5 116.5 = -0.16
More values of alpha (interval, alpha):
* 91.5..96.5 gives 20.83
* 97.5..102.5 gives 20.71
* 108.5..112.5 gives 19.48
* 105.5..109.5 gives 19.6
